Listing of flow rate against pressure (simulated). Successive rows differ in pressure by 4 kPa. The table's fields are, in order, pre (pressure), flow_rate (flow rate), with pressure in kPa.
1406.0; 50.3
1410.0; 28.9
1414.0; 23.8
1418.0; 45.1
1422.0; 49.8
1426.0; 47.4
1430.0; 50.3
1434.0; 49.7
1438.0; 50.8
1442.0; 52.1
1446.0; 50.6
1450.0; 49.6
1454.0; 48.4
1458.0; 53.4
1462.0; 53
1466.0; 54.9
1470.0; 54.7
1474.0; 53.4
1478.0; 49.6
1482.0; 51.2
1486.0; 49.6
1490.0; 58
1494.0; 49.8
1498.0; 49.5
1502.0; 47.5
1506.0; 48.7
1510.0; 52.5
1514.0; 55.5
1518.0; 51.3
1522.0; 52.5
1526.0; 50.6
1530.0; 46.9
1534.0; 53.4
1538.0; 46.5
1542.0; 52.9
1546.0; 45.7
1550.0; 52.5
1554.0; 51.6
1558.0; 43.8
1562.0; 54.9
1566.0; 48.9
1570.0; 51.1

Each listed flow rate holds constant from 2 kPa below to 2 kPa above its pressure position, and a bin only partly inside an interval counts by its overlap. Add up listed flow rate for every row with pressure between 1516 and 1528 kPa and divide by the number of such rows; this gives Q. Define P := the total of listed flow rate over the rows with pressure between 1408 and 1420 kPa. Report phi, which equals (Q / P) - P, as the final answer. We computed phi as -97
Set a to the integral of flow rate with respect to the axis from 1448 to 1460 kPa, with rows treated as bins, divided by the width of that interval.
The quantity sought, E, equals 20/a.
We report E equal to 0.396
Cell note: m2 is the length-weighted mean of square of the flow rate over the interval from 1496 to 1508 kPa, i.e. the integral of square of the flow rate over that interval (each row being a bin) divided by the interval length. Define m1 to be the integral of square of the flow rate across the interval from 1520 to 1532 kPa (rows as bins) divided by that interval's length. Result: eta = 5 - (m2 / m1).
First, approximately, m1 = 2505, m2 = 2359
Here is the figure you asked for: 4.06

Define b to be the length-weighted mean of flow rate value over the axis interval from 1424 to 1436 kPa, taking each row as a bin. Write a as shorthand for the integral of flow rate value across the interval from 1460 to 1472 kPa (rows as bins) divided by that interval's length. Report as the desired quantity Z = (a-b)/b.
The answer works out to 0.103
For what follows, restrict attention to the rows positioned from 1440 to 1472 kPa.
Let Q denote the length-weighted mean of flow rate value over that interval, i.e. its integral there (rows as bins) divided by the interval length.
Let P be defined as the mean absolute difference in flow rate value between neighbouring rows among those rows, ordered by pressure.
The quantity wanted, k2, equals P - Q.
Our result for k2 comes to -50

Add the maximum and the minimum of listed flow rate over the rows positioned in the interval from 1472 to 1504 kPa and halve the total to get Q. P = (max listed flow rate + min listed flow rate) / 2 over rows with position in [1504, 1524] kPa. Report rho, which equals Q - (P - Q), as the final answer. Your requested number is 53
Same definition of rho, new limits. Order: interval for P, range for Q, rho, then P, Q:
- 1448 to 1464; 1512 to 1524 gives 56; 50.9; 53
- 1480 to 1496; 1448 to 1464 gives 48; 53.8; 51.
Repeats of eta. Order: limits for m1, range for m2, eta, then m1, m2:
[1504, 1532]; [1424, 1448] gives 4.04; 2622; 2517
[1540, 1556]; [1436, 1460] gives 4.00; 2576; 2585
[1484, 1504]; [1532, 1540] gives 4.04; 2602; 2507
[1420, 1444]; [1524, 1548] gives 4.02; 2504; 2443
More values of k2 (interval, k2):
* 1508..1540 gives -47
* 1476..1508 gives -47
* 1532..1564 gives -43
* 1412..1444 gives -41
